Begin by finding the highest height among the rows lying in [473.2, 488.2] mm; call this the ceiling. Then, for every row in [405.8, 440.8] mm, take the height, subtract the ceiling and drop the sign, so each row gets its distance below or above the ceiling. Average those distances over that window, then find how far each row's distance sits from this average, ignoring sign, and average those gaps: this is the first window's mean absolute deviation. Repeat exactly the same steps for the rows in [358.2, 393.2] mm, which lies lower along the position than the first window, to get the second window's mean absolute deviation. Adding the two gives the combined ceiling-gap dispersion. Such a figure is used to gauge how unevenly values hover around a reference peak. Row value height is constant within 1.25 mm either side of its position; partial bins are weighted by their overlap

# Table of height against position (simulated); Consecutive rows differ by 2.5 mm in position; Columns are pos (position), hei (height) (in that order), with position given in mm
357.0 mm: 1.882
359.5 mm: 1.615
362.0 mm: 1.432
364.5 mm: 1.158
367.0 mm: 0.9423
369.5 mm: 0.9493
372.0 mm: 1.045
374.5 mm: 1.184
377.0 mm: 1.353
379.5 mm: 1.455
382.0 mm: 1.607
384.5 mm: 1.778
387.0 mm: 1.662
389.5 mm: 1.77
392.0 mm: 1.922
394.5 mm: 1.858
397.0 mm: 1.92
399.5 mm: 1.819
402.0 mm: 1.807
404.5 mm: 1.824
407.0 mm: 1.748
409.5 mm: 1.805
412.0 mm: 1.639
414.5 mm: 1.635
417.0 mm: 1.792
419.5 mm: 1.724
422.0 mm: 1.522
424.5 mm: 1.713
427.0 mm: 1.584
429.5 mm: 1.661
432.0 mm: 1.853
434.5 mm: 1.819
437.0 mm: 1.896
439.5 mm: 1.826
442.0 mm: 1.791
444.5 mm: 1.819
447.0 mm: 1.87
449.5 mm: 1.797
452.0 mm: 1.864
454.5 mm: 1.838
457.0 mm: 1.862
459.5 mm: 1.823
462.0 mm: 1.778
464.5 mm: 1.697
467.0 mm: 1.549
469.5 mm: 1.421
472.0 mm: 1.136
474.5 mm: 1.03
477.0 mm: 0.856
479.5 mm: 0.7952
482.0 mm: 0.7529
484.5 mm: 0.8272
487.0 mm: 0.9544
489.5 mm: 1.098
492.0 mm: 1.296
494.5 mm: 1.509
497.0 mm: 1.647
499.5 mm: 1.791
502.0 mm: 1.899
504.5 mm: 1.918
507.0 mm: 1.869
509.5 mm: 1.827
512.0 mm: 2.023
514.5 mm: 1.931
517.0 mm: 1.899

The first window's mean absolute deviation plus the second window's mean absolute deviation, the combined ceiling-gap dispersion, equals 0.33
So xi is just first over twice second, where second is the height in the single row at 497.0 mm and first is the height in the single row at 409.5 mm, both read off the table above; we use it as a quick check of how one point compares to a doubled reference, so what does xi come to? 0.55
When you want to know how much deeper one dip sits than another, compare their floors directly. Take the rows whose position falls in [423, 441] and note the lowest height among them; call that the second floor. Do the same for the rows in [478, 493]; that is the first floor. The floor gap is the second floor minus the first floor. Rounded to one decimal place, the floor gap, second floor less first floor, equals 0.8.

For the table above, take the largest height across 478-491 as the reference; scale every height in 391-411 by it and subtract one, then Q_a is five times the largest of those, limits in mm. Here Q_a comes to 3.75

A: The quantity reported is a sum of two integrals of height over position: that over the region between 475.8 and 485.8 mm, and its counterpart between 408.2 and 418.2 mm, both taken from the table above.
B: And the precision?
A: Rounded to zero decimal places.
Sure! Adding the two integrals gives 25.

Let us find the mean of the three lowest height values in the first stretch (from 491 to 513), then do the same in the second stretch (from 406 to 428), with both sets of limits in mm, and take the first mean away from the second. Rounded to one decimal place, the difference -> 0.1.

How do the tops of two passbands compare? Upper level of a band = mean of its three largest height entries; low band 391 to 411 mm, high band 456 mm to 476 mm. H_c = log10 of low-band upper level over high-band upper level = 0.018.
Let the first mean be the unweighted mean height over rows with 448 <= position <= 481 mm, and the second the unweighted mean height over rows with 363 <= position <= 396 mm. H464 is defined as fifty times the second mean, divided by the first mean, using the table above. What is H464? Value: 48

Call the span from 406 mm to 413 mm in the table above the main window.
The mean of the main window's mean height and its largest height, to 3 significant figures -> 1.77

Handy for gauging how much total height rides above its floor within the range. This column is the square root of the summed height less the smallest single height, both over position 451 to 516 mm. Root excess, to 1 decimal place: 6.2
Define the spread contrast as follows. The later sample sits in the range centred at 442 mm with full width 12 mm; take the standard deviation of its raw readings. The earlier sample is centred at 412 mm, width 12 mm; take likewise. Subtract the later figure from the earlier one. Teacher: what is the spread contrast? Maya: 0.04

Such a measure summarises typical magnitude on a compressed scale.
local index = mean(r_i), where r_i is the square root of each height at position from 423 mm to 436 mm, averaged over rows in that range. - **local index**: 1.31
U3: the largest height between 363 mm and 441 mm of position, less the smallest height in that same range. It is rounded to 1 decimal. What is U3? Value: 1.0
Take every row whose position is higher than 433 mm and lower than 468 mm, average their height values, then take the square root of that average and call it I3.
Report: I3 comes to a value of 1.34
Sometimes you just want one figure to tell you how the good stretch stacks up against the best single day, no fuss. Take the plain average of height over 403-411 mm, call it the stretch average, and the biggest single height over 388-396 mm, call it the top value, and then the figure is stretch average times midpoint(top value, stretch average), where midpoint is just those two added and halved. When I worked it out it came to 3.3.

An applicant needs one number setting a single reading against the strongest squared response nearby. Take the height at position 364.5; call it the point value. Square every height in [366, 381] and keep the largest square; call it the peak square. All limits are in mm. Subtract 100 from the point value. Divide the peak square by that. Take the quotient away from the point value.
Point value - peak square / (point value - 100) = 1.2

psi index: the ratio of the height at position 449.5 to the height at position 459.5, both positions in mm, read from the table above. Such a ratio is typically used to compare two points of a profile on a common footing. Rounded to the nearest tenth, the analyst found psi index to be 1.0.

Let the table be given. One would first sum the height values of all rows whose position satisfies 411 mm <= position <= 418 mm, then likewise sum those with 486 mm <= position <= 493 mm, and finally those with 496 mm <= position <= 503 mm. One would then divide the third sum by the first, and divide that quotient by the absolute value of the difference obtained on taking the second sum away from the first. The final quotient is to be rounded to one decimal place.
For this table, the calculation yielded 0.6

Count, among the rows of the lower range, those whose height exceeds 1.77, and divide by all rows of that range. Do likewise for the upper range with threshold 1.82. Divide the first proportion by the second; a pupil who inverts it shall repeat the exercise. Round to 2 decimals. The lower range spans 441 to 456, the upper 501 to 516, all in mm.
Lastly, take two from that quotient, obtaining -1.00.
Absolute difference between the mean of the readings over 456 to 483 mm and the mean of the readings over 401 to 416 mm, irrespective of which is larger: 0.41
